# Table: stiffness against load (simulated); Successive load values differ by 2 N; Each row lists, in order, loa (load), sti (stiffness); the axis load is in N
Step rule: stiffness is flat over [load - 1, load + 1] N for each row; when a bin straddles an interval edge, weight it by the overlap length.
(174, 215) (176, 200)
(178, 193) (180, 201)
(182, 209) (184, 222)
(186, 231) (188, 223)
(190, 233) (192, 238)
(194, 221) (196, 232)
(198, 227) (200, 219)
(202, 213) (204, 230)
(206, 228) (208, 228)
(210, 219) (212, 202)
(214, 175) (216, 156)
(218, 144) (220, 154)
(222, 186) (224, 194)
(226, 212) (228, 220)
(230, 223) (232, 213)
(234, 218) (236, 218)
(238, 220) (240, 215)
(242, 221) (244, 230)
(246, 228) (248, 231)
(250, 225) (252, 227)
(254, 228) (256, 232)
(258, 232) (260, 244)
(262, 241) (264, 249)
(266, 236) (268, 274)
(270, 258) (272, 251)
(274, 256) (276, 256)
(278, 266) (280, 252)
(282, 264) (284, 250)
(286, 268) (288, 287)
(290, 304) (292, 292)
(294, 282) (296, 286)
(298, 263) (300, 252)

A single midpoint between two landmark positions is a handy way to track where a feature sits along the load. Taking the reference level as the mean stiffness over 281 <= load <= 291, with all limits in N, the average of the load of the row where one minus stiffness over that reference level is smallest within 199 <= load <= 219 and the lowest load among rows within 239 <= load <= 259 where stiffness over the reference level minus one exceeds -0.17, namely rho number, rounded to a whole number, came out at 224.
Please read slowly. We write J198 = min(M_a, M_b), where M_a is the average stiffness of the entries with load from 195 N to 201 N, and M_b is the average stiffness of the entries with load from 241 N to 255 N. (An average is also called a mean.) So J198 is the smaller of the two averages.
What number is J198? 226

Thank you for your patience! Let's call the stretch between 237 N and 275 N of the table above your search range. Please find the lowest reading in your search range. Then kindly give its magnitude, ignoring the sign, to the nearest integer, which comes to 215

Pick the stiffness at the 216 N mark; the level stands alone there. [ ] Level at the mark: 156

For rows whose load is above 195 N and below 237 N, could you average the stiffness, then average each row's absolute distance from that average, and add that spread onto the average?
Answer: 227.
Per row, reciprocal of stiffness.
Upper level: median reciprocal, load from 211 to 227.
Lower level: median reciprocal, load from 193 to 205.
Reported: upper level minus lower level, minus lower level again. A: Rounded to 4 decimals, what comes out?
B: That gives -0.0034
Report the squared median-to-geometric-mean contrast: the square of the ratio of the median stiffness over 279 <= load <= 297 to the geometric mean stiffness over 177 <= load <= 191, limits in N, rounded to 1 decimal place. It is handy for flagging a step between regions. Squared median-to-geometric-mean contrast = 1.7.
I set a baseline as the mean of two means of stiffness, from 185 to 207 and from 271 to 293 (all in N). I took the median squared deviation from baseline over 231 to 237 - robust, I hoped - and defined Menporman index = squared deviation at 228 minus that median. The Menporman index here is -113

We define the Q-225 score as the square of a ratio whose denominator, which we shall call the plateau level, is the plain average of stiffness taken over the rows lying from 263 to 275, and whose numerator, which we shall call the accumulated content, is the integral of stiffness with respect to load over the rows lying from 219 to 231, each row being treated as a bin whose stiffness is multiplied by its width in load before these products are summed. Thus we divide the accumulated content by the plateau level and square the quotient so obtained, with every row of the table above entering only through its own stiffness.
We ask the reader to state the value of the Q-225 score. 88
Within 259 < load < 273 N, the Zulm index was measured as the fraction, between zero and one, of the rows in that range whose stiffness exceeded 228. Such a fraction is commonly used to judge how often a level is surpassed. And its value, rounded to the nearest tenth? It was 1.0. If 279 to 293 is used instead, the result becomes 1.0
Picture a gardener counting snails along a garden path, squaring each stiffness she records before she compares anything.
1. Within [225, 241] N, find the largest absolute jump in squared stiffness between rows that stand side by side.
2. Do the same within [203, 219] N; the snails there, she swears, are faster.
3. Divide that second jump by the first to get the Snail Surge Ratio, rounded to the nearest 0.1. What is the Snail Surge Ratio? 2.3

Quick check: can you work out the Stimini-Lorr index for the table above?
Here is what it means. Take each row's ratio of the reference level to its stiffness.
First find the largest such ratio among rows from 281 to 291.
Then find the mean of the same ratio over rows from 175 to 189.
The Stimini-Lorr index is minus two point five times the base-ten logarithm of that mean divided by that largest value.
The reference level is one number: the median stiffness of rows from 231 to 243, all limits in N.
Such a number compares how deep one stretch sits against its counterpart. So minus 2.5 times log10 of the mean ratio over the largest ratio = -0.19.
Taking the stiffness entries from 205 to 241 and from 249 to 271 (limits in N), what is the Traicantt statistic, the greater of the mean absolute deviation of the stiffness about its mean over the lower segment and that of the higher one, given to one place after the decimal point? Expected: 22.1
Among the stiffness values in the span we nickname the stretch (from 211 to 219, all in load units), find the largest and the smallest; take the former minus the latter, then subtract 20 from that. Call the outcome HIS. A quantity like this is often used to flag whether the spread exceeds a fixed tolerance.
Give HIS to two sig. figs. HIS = 38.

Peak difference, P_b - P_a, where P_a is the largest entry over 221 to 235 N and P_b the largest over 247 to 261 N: 21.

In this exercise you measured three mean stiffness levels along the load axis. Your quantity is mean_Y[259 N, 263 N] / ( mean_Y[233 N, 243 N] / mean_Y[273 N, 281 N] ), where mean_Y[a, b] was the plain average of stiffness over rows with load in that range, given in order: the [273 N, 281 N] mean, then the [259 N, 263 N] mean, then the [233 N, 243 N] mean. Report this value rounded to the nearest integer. 286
